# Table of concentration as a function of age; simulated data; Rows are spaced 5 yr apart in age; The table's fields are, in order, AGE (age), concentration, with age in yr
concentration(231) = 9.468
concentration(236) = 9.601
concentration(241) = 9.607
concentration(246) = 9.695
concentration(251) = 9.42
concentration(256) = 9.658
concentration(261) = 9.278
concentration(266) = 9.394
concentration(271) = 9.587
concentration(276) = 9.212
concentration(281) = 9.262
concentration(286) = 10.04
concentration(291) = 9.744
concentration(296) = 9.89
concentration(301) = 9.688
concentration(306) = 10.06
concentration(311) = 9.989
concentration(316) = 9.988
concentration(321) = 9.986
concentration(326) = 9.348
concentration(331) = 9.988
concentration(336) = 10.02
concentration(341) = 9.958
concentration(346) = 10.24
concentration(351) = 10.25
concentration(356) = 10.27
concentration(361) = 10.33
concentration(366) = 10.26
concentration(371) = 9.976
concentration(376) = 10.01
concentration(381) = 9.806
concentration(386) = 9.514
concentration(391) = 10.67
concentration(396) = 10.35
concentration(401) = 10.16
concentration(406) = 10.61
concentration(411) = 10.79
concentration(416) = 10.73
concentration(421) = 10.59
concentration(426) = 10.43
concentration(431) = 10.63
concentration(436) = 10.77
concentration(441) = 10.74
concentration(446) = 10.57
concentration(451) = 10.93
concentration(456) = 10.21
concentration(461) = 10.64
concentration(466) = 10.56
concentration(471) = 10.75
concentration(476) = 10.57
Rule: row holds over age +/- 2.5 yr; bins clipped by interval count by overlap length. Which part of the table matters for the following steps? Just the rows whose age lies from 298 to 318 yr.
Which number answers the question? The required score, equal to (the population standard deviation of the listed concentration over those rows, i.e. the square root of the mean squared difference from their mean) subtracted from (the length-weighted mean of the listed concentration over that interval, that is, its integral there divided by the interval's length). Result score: 9.8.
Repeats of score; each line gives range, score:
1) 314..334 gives 9.6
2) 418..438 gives 10.5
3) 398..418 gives 10.3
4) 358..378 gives 10.0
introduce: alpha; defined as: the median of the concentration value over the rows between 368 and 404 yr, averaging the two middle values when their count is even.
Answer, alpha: 10.0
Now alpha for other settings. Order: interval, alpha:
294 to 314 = 9.9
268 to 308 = 9.7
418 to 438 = 10.6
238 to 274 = 9.6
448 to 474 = 10.6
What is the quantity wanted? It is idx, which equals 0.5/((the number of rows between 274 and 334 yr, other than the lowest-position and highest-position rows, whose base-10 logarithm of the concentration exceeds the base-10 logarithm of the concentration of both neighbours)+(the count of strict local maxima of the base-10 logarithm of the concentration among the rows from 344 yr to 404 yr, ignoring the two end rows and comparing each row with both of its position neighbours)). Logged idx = 0.083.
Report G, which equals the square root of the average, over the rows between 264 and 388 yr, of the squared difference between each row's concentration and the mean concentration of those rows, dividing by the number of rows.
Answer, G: 0.32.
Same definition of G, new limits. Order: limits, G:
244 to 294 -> 0.25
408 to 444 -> 0.12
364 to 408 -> 0.35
